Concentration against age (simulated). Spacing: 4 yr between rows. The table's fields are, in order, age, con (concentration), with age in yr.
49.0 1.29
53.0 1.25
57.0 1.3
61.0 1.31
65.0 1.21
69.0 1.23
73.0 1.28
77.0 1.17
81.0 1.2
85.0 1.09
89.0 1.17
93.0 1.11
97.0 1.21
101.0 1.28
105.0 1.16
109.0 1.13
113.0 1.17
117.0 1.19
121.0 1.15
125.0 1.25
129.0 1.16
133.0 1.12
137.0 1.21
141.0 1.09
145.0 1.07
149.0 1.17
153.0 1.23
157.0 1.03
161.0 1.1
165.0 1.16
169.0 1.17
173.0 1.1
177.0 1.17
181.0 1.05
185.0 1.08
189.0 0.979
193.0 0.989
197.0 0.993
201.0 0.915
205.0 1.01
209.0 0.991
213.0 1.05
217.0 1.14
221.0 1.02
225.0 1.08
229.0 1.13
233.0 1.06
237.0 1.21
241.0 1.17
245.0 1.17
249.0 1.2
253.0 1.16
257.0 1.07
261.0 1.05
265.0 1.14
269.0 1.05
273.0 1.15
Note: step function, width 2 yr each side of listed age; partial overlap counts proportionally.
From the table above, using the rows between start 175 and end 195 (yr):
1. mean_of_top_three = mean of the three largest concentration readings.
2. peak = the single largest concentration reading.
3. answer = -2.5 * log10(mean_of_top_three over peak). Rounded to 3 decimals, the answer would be 0.067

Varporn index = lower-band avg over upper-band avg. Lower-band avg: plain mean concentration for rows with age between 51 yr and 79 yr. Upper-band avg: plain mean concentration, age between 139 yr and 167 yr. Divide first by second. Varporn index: 1.11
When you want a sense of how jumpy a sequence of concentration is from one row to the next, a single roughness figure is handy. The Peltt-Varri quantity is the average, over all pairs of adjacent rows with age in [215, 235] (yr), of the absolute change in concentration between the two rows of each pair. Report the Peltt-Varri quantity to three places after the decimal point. 0.075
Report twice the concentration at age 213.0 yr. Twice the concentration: 2.10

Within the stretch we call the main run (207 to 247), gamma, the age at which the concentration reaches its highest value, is 237.0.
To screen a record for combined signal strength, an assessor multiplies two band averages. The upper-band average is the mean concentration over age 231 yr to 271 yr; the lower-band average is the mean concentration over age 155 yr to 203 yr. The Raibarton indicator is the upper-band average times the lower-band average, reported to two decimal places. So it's 1.20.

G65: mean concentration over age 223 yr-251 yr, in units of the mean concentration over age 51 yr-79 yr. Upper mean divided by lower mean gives 0.92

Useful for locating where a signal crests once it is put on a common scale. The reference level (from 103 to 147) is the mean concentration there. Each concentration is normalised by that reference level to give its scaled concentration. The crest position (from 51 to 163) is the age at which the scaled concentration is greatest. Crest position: 61.0 yr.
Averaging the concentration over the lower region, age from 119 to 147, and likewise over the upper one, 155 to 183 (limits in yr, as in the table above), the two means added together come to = 2.26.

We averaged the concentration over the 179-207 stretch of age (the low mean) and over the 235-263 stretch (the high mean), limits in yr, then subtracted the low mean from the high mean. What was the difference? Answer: 0.14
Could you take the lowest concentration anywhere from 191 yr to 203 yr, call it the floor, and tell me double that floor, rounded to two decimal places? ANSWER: 1.83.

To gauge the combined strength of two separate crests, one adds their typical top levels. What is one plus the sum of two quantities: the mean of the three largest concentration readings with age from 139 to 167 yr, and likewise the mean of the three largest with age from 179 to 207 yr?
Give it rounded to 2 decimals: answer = 3.23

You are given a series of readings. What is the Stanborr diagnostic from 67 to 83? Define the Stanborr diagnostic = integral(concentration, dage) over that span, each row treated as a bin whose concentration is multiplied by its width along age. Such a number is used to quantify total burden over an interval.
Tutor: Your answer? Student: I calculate 19.5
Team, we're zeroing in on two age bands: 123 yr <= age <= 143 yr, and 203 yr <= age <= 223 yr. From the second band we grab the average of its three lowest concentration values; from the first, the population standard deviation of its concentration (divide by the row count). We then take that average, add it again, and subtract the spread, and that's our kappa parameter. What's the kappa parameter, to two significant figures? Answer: 2.0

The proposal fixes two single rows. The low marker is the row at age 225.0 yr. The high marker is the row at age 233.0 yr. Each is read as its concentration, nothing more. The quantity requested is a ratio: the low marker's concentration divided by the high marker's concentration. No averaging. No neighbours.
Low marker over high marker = 1.02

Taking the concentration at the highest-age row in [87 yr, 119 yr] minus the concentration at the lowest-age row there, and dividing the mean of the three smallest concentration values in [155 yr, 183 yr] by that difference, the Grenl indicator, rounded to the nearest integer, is 53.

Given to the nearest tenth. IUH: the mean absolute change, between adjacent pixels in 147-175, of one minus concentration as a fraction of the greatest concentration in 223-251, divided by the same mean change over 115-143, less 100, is -99.0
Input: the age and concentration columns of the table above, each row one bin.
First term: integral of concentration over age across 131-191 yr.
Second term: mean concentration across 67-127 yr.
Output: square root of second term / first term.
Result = 0.133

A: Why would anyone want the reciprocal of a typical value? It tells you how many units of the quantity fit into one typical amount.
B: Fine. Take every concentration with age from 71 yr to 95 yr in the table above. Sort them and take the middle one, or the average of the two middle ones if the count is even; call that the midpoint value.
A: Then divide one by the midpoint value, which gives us 0.85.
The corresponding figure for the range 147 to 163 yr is 0.88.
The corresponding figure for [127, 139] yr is 0.86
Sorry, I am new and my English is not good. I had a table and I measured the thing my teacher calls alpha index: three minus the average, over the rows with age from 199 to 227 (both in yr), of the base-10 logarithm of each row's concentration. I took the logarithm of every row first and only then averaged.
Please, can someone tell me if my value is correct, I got 2.99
